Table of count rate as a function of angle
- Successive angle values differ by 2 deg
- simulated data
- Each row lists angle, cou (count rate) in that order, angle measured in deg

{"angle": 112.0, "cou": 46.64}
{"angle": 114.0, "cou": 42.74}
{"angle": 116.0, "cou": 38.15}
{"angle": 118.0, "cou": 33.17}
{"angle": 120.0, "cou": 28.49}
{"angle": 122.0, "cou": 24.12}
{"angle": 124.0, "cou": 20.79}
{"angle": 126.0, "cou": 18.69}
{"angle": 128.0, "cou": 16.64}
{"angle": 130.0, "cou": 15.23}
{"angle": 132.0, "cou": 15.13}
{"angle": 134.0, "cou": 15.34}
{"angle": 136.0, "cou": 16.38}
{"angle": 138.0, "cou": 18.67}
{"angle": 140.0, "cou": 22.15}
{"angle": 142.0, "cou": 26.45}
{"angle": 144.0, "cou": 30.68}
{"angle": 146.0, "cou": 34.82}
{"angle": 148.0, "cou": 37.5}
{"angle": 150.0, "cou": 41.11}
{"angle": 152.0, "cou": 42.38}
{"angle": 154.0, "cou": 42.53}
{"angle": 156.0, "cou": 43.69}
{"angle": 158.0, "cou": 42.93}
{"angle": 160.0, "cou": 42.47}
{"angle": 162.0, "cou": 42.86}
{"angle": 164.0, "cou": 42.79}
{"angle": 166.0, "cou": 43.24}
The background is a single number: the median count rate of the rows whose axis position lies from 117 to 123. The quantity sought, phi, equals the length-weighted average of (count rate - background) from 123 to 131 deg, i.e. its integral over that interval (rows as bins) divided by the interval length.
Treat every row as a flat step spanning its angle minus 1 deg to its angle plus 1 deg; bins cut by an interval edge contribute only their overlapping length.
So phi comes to -11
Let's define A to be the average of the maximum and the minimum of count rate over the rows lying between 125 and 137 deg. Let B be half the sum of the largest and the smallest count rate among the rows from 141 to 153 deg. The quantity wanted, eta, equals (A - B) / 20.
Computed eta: -0.9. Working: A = 17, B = 34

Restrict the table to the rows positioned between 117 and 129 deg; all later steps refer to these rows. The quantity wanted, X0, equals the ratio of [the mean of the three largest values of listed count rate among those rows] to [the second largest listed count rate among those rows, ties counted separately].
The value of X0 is 1.00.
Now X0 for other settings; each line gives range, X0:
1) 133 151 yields 1.01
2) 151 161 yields 1.00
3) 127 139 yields 1.04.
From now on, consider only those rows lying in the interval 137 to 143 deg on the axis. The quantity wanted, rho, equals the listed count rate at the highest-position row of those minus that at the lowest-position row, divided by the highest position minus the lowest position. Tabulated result 1.9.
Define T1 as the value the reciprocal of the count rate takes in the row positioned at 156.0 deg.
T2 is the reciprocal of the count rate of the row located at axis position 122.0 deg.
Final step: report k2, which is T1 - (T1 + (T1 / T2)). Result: -0.55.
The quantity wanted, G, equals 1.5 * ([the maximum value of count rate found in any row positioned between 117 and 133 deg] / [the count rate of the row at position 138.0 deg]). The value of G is 2.66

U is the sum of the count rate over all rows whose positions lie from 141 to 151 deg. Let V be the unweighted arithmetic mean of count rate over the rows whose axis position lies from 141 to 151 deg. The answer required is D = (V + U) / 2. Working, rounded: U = 171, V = 34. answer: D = 102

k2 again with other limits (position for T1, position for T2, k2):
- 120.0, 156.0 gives -1.53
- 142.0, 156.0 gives -1.65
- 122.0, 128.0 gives -0.69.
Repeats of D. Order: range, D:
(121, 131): 57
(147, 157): 124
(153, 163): 129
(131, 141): 53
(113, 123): 100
